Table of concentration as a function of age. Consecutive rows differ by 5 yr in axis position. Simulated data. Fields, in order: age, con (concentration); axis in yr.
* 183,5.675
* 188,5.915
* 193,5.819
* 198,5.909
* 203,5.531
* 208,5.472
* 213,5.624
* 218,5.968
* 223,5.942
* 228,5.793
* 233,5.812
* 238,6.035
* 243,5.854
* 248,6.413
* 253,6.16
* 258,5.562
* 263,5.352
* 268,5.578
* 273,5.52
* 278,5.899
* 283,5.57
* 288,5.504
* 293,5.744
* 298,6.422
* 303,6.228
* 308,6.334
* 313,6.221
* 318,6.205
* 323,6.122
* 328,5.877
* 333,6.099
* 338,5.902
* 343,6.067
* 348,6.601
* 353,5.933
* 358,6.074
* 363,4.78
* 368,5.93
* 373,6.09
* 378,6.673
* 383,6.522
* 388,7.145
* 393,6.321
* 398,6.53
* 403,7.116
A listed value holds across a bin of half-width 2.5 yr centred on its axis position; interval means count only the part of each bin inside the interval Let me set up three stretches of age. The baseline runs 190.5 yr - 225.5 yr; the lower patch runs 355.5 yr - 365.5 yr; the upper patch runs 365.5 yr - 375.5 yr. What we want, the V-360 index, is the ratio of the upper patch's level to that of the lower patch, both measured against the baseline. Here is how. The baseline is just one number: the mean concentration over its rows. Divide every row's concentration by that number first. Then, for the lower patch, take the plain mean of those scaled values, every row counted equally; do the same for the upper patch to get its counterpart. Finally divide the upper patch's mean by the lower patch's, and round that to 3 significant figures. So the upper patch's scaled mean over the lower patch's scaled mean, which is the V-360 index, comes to 1.11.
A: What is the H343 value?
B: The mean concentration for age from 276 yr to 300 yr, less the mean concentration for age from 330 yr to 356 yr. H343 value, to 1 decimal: -0.3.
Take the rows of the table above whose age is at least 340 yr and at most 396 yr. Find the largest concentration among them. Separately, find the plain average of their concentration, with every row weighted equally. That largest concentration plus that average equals 13.34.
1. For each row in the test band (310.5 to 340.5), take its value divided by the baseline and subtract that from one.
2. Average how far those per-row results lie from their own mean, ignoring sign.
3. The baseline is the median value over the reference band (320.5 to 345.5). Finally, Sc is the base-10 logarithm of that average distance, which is -1.7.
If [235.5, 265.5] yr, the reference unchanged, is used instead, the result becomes -1.3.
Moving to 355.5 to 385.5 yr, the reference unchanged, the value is -1.1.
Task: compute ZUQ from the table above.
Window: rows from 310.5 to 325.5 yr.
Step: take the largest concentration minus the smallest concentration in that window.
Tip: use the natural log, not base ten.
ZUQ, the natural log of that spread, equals -2.3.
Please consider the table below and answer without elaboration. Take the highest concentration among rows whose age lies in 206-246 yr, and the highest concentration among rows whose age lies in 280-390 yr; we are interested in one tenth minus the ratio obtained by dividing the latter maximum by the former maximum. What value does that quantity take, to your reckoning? -1.08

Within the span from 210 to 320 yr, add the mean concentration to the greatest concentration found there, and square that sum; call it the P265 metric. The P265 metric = 152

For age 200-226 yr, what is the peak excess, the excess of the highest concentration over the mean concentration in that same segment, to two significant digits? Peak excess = 0.26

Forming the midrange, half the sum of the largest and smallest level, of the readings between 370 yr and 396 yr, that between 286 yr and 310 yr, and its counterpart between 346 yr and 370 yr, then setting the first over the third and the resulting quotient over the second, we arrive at 0.195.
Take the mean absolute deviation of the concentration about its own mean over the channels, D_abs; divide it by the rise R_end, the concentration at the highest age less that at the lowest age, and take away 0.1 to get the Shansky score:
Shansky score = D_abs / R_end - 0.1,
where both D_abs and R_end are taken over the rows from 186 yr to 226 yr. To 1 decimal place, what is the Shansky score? 6.3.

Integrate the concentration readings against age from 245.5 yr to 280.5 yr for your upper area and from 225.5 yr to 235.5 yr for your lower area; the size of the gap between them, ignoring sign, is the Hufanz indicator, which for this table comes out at 144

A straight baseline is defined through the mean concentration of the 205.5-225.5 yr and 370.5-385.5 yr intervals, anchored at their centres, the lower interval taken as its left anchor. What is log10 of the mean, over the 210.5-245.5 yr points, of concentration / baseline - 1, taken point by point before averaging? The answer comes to -2.0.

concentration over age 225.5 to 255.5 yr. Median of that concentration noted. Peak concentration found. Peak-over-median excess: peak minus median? 0.47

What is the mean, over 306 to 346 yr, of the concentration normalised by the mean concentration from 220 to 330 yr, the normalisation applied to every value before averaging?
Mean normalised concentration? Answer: 1.03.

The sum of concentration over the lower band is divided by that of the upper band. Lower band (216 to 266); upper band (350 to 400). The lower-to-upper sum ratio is 0.95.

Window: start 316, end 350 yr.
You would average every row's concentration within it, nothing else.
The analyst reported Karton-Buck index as 6.12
